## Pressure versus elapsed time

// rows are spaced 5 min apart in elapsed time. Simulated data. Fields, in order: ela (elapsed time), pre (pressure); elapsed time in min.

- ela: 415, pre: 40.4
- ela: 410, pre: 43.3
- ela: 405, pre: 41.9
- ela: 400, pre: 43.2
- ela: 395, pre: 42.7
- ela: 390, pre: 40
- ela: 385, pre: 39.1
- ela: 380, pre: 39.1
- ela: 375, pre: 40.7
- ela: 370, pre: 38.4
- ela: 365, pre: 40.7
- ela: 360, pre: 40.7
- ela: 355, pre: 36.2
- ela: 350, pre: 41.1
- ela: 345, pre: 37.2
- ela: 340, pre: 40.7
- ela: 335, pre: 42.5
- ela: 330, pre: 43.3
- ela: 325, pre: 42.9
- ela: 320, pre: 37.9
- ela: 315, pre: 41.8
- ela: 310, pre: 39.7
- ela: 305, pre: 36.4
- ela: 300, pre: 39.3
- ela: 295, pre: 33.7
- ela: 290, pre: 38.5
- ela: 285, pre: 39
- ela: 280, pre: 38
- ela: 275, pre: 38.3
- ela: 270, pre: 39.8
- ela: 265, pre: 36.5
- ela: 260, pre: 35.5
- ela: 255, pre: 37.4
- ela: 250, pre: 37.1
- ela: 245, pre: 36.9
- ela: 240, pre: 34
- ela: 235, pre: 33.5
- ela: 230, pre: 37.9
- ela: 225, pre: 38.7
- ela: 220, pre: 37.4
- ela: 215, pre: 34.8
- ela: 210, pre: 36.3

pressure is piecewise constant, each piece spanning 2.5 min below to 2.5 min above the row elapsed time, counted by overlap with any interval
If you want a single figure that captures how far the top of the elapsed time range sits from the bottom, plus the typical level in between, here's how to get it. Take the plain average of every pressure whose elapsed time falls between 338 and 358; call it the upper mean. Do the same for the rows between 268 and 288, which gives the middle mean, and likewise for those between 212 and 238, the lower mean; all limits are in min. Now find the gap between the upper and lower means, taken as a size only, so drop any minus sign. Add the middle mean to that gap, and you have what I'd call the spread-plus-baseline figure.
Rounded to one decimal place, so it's 41.1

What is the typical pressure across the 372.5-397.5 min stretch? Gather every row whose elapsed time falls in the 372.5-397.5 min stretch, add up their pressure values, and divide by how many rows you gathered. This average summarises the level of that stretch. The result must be 40.3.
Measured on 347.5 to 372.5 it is 39.4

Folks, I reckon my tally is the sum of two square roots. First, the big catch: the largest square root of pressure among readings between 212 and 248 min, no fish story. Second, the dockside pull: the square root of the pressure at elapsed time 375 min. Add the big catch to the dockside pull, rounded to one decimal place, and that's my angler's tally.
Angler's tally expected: 12.6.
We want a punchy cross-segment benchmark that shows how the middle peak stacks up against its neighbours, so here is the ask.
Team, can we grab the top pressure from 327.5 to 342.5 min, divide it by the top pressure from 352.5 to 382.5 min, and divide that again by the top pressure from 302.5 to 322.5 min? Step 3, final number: 0.0255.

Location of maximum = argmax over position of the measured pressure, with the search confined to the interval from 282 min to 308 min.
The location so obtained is 300 min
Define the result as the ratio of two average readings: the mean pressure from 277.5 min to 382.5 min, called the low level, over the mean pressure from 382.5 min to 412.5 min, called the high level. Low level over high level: 0.95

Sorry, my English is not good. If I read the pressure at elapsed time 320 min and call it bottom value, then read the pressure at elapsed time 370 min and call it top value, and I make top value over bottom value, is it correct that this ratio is 1.01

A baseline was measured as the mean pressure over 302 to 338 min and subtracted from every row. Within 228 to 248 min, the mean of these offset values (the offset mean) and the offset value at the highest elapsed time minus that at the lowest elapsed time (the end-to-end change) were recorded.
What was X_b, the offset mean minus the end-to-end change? -4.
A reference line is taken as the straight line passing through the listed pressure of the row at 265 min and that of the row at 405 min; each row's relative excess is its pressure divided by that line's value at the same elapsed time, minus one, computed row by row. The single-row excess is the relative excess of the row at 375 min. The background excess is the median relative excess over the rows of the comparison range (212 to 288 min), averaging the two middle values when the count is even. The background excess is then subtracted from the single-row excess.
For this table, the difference -0.034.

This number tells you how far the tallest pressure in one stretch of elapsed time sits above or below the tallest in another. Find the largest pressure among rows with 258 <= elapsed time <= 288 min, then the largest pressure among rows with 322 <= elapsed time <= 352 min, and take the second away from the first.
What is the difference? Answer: -3.5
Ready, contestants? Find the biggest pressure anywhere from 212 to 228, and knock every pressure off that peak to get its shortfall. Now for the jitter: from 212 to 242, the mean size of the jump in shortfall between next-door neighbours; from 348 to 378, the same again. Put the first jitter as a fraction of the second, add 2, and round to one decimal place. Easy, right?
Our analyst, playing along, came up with 2.7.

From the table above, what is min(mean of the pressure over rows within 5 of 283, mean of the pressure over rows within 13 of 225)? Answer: 36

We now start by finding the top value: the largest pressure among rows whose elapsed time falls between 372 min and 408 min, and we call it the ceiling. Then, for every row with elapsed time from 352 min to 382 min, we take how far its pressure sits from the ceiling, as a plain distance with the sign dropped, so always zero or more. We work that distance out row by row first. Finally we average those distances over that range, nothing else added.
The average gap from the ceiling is 3.9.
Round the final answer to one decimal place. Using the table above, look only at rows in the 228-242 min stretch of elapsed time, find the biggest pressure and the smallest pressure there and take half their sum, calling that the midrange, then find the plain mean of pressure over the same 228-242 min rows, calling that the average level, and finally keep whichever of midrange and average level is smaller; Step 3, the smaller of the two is 35.1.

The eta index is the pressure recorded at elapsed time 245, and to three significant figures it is 36.9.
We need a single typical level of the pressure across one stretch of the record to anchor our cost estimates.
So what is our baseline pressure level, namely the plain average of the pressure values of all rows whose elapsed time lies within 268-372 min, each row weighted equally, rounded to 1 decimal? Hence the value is 39.3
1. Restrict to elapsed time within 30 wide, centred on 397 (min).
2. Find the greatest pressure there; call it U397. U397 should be 43.3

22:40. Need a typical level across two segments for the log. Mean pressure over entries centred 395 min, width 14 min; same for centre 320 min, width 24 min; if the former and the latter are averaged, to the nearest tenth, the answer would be 41.5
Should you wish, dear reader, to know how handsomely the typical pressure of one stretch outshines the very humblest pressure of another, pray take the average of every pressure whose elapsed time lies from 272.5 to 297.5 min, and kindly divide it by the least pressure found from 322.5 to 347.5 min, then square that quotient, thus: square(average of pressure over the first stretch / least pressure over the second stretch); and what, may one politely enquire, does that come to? 1.02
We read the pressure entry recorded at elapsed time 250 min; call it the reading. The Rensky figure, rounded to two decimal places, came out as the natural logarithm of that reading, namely 3.61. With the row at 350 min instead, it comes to 3.72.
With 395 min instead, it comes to 3.75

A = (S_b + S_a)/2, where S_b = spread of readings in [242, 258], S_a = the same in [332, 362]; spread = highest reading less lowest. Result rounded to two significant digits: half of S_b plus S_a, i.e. 3.4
